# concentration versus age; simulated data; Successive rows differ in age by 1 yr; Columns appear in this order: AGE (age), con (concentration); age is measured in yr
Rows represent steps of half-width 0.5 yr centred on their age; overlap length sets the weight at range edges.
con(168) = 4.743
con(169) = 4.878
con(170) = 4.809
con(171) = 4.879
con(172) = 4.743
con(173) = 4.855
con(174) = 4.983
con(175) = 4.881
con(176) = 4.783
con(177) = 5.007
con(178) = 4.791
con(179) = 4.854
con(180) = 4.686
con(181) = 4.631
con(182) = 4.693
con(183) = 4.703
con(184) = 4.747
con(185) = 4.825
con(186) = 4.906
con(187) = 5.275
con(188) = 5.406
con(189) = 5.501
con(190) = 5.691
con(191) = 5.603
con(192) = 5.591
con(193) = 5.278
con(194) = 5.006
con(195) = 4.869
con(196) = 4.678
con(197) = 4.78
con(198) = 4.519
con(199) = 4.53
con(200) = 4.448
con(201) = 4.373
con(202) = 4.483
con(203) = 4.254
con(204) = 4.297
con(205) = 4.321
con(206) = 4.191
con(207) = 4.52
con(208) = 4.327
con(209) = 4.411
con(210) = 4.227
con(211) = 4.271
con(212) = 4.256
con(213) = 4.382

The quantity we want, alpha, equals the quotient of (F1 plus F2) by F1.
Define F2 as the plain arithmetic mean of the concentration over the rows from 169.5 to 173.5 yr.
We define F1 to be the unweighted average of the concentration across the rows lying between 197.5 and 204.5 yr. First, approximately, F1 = 4.41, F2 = 4.82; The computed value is 2.09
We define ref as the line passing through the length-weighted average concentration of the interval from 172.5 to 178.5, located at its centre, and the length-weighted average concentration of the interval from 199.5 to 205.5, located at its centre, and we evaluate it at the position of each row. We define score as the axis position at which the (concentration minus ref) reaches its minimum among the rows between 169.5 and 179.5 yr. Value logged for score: 172 yr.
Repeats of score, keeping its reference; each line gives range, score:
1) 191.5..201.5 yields 201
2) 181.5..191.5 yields 182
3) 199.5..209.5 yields 206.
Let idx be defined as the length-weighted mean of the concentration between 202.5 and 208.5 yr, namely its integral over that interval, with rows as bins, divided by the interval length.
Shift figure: 4.32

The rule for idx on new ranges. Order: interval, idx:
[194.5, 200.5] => 4.64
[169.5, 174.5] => 4.85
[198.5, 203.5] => 4.42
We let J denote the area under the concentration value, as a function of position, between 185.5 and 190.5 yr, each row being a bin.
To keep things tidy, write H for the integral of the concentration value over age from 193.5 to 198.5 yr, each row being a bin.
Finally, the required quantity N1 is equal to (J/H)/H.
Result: 0.047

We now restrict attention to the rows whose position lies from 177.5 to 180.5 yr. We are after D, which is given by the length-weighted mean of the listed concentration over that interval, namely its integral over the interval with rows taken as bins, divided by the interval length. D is 4.8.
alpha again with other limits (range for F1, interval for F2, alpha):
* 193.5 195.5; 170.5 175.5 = 1.99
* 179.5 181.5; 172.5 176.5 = 2.05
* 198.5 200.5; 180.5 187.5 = 2.08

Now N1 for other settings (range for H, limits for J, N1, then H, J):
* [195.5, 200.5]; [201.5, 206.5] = 0.041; 23.0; 21.5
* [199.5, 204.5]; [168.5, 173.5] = 0.051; 21.9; 24.2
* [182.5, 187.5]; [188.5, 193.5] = 0.046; 24.5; 27.7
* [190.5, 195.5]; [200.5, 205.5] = 0.031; 26.3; 21.7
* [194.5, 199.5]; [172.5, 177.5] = 0.045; 23.4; 24.5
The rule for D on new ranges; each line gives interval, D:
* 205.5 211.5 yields 4.3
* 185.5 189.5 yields 5.3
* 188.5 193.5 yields 5.5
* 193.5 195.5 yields 4.9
